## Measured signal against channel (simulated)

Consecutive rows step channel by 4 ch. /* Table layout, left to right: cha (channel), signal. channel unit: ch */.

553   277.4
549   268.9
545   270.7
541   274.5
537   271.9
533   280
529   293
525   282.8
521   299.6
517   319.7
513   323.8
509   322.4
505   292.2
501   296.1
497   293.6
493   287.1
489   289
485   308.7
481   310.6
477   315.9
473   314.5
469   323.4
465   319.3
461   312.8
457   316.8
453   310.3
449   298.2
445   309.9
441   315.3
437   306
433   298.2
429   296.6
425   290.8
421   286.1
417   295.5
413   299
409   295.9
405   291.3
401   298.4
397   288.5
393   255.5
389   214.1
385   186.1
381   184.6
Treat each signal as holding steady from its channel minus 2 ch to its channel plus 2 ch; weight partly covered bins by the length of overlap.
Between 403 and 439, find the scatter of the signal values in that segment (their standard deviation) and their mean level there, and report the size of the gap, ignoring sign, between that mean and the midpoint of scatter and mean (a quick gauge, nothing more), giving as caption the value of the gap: 145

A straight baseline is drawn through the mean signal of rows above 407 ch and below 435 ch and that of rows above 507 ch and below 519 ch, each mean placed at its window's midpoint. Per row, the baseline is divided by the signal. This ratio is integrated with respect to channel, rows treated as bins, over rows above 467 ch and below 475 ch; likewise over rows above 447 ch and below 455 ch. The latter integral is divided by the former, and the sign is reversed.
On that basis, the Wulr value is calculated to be -1.03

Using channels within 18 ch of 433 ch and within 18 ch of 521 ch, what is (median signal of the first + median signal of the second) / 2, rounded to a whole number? 296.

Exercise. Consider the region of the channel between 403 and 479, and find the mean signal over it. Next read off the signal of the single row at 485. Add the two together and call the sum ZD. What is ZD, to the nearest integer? 614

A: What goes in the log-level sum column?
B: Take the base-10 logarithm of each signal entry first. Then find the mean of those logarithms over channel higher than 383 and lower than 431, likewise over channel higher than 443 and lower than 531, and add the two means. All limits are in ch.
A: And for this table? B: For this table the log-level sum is 4.92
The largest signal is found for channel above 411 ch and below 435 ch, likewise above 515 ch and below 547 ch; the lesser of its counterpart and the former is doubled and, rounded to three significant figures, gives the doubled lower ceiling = 598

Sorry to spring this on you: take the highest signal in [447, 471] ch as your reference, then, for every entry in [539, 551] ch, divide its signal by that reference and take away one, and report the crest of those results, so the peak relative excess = -0.15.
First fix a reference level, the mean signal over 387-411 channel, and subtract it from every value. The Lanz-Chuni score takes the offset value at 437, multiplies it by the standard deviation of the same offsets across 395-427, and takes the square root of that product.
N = 12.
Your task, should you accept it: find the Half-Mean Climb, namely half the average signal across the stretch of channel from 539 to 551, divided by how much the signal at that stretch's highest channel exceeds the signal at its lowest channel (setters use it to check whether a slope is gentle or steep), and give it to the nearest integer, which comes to -24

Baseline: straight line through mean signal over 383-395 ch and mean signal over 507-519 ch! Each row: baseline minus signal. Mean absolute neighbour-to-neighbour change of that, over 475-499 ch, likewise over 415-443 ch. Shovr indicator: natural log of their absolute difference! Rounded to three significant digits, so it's 1.45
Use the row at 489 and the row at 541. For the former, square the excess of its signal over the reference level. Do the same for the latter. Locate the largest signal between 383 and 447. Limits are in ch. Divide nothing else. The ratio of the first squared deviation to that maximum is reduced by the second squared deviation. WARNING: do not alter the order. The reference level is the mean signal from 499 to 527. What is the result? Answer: -943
